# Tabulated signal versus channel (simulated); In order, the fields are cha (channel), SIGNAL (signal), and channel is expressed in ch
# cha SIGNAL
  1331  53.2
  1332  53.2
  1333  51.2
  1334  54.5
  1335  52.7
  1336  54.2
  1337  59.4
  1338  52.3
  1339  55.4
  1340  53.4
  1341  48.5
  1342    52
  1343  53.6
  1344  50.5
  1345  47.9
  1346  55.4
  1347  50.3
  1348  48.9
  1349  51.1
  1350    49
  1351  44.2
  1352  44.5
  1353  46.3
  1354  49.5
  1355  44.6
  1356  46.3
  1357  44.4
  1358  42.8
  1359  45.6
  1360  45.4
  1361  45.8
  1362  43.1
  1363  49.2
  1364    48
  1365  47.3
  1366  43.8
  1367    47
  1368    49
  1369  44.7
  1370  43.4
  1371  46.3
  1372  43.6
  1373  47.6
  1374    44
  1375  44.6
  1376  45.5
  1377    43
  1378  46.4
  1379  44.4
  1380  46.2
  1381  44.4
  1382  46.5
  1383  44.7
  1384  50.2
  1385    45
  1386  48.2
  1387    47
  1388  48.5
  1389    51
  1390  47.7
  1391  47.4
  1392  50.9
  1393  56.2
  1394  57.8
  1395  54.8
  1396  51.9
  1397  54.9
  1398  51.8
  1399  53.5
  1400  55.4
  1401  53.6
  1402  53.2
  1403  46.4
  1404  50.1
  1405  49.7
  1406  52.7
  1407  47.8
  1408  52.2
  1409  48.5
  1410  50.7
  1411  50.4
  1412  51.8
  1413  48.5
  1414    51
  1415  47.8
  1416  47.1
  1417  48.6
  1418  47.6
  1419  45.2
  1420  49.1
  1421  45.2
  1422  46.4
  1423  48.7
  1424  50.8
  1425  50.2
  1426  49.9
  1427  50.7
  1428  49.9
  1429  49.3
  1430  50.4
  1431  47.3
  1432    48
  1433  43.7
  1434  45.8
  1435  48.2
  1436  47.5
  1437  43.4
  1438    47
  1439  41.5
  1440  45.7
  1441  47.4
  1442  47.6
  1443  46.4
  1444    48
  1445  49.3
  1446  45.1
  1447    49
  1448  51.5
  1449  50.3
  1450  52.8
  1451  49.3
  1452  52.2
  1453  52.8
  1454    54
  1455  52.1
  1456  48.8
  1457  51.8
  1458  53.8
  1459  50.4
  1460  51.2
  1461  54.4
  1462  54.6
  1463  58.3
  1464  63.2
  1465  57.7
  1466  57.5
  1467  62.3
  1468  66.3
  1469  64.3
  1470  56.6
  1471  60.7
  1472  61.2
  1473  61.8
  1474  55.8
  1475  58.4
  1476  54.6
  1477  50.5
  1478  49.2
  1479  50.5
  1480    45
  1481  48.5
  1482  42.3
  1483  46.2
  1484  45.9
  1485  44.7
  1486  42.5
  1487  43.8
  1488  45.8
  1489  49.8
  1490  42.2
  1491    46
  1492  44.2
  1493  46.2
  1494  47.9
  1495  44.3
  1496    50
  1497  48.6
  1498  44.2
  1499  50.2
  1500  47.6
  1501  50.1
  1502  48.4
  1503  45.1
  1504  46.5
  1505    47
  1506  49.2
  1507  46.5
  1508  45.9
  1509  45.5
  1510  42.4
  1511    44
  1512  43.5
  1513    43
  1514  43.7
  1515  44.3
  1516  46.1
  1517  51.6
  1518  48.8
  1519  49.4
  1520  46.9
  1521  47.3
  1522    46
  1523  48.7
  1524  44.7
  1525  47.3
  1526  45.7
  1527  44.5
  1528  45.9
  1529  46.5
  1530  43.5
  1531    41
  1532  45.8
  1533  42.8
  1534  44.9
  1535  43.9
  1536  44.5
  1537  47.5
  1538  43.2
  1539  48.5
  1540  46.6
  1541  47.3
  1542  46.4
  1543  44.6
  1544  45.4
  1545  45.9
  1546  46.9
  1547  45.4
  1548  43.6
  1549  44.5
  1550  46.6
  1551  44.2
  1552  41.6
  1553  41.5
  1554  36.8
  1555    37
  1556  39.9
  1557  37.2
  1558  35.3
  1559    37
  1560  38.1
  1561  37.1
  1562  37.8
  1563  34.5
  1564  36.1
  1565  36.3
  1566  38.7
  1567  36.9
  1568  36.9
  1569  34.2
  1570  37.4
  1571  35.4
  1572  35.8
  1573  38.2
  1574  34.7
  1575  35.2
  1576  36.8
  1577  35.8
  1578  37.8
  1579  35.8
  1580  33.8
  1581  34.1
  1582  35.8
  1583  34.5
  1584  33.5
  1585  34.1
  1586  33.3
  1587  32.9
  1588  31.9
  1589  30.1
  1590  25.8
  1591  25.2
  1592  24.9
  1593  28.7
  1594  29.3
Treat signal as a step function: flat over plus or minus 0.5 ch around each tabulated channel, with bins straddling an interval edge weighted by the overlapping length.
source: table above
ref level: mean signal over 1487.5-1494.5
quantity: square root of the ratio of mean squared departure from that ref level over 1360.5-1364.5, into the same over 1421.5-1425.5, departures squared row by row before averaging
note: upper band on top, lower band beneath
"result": 1.5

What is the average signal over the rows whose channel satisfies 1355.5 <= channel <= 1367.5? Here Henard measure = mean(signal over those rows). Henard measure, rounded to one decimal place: 45.7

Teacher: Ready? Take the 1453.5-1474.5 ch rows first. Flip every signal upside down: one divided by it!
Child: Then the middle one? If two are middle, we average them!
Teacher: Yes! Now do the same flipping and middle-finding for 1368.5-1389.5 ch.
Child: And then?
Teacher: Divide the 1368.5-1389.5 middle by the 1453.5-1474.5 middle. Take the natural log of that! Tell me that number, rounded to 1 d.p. 0.2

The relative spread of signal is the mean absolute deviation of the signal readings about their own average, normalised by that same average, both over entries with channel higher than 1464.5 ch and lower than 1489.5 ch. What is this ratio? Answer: 0.13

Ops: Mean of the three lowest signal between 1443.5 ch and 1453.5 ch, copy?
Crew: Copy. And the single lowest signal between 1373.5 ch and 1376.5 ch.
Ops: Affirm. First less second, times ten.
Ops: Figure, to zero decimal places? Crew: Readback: 34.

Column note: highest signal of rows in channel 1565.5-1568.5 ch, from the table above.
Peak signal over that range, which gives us 38.7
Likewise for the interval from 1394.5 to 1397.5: 54.9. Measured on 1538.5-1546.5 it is 48.5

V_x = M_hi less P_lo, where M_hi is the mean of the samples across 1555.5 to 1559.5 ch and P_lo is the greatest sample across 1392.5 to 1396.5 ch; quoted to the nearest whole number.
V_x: -20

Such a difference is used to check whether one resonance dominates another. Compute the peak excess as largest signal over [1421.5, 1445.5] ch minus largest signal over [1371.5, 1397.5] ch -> -7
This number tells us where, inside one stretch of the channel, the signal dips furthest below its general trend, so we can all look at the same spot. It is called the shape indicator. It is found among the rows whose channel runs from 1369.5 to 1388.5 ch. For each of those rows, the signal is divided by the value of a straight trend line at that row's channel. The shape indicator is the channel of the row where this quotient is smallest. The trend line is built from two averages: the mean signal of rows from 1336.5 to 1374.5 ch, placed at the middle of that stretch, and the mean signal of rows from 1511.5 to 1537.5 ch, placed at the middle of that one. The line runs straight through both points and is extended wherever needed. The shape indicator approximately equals 1377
